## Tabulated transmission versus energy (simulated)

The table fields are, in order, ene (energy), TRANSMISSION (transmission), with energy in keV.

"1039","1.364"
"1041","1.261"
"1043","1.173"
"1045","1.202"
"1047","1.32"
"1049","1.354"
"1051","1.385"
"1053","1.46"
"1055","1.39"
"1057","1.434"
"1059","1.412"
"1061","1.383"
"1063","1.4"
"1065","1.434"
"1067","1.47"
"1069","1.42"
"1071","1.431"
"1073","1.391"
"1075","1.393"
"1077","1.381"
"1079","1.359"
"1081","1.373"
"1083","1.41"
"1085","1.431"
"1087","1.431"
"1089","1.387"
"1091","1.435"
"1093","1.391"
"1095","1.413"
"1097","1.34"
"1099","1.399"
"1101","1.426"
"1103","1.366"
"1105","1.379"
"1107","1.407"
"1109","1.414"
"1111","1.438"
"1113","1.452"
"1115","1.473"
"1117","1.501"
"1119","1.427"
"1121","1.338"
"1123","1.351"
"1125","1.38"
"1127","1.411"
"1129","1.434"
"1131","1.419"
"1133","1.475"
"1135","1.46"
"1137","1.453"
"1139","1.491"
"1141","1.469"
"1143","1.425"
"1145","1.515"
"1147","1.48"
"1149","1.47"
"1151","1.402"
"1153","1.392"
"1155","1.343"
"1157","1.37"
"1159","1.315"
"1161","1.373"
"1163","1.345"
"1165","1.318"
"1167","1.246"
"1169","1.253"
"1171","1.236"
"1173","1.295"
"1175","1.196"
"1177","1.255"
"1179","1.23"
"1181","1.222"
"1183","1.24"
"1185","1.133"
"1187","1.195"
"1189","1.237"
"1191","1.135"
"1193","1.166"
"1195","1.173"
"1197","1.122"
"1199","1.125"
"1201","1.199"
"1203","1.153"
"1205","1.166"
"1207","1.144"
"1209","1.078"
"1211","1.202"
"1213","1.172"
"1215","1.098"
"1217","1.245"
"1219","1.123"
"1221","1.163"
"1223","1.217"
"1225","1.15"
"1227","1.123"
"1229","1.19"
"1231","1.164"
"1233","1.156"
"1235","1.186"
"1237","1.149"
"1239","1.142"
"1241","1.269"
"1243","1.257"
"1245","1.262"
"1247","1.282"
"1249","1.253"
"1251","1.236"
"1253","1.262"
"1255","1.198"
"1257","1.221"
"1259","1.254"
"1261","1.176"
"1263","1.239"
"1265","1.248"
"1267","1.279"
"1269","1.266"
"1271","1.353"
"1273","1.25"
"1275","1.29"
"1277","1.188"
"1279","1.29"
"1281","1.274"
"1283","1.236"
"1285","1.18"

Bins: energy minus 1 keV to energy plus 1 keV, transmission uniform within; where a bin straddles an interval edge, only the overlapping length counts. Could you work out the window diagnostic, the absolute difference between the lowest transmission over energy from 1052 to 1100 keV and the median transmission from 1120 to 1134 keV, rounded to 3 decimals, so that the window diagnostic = 0.071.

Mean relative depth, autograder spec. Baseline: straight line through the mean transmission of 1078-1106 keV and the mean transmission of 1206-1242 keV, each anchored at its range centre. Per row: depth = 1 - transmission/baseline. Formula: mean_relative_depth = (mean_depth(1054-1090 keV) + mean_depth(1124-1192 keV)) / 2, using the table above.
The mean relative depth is -0.015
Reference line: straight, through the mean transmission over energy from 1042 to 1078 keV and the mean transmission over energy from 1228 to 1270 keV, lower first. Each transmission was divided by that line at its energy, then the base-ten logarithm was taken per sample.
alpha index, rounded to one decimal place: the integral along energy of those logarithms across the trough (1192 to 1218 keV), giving -1.0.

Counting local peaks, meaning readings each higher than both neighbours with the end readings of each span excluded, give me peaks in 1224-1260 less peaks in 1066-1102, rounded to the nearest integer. 1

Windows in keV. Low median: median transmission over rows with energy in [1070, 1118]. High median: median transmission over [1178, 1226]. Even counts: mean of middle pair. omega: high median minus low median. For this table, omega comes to -0.24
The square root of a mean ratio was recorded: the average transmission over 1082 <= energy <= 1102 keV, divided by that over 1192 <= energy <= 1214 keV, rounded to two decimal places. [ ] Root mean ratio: 1.10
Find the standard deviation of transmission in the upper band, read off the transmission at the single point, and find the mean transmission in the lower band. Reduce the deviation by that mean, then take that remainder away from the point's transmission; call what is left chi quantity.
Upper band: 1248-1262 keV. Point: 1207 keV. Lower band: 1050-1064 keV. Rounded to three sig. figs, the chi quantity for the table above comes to 2.52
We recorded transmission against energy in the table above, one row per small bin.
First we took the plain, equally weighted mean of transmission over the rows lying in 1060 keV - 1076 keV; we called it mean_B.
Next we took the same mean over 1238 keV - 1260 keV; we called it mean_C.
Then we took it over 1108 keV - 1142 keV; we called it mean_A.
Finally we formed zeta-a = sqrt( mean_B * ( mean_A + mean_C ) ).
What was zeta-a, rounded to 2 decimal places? 1.95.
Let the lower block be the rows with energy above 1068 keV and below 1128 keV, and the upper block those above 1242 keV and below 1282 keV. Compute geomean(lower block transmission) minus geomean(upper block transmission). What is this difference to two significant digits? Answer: 0.15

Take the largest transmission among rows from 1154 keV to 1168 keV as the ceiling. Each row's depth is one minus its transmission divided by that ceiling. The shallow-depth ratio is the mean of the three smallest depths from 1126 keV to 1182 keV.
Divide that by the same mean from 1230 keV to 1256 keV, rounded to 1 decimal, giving -1.2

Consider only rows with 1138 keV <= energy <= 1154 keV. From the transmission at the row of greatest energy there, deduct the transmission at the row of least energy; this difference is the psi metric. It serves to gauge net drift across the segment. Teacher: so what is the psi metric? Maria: -0.10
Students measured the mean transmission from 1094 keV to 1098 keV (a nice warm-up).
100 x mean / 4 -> 34.4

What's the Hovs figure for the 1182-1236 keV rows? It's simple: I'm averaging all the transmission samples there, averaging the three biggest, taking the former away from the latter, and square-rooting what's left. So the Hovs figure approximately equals 0.275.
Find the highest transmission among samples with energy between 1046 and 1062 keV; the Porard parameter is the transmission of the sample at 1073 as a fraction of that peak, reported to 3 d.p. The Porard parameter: 0.953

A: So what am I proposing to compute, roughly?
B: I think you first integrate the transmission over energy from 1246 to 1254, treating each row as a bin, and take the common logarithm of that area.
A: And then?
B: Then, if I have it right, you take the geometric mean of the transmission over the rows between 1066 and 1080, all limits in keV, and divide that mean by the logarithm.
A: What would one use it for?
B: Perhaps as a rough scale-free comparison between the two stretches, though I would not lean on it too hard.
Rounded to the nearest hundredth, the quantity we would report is 1.40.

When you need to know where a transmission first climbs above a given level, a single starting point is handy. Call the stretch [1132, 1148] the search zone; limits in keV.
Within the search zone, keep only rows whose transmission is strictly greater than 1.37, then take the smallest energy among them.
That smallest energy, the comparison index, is 1133 keV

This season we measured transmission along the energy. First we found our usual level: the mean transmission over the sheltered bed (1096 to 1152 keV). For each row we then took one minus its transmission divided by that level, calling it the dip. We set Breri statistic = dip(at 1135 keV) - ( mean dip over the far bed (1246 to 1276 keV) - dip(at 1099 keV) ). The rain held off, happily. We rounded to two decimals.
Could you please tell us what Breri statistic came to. -0.12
